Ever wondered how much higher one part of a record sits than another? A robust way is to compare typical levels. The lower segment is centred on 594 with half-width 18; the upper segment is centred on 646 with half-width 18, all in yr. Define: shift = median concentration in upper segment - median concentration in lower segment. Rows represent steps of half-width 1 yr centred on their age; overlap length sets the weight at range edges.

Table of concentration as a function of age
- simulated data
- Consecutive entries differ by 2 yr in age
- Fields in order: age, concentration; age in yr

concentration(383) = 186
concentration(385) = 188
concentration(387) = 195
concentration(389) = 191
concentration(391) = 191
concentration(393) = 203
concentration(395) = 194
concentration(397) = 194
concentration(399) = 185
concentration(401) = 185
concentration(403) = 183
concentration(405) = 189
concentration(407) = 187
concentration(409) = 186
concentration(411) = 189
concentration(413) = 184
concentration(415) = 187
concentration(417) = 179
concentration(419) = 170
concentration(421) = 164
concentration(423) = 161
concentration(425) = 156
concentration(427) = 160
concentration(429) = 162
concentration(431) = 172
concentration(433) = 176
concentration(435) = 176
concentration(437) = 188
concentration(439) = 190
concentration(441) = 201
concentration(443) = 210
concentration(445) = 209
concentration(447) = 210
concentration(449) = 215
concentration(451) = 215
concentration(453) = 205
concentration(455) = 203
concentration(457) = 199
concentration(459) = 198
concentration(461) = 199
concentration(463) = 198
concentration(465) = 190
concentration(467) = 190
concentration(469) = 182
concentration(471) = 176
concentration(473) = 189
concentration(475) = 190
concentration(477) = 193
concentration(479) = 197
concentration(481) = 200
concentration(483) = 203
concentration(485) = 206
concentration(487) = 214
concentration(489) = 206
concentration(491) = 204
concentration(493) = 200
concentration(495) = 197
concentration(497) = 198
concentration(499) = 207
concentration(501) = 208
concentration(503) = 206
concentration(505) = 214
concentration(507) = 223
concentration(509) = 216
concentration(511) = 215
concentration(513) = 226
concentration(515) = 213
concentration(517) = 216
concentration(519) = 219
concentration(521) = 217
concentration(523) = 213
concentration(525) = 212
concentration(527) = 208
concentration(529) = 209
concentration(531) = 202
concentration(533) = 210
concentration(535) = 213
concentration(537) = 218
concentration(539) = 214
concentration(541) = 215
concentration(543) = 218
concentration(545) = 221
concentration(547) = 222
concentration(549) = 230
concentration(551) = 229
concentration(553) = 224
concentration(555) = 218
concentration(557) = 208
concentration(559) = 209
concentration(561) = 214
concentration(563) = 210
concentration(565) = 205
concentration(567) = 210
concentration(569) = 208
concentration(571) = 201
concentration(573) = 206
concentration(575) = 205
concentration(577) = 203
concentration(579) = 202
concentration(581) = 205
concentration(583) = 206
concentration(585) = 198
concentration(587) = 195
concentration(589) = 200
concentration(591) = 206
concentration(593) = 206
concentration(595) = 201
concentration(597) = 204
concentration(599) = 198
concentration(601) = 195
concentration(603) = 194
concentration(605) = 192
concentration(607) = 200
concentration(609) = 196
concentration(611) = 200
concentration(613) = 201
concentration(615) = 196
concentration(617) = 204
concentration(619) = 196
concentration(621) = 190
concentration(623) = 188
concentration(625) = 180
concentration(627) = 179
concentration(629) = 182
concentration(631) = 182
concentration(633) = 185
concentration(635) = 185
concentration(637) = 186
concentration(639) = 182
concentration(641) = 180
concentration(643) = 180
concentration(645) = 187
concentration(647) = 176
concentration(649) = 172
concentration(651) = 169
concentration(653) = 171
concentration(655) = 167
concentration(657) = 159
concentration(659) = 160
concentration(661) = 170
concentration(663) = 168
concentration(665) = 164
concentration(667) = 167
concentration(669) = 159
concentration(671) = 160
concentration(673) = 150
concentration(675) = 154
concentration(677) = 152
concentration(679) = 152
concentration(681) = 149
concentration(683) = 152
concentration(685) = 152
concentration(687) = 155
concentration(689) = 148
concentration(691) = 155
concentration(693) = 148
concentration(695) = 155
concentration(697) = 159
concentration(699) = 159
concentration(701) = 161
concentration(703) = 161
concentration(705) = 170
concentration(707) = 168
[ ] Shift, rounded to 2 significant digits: -22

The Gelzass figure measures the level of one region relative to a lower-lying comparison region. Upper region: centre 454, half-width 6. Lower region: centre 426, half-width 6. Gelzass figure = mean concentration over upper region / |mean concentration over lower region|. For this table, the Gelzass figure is 1.27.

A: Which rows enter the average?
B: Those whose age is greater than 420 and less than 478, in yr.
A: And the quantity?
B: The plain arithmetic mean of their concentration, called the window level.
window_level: 189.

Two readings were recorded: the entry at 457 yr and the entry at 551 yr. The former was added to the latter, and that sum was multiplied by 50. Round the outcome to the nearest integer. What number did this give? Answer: 21400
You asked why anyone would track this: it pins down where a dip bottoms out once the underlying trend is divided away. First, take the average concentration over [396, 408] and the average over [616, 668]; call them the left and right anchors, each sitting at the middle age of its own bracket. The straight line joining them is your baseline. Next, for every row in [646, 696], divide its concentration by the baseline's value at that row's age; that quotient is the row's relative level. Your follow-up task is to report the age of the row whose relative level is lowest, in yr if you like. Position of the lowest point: 689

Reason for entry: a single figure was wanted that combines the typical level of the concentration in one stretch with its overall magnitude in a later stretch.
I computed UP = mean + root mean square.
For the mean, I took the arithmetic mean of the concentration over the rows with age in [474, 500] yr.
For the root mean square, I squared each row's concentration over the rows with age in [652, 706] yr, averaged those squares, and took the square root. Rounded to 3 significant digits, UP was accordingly 360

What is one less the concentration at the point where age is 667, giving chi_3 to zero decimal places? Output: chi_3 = -166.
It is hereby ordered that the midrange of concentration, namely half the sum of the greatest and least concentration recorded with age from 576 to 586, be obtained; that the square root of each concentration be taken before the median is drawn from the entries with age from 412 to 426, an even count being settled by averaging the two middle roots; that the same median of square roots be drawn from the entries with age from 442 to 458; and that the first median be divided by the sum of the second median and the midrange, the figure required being 0.060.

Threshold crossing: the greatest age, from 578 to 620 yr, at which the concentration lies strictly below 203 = 619 yr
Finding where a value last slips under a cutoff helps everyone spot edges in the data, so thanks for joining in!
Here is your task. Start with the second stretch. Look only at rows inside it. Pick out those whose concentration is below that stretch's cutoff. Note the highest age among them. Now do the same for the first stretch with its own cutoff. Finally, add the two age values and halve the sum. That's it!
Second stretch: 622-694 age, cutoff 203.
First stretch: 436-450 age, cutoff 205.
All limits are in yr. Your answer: 567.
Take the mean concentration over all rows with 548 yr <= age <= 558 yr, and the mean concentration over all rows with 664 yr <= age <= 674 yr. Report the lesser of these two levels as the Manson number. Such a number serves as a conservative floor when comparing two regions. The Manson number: 160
